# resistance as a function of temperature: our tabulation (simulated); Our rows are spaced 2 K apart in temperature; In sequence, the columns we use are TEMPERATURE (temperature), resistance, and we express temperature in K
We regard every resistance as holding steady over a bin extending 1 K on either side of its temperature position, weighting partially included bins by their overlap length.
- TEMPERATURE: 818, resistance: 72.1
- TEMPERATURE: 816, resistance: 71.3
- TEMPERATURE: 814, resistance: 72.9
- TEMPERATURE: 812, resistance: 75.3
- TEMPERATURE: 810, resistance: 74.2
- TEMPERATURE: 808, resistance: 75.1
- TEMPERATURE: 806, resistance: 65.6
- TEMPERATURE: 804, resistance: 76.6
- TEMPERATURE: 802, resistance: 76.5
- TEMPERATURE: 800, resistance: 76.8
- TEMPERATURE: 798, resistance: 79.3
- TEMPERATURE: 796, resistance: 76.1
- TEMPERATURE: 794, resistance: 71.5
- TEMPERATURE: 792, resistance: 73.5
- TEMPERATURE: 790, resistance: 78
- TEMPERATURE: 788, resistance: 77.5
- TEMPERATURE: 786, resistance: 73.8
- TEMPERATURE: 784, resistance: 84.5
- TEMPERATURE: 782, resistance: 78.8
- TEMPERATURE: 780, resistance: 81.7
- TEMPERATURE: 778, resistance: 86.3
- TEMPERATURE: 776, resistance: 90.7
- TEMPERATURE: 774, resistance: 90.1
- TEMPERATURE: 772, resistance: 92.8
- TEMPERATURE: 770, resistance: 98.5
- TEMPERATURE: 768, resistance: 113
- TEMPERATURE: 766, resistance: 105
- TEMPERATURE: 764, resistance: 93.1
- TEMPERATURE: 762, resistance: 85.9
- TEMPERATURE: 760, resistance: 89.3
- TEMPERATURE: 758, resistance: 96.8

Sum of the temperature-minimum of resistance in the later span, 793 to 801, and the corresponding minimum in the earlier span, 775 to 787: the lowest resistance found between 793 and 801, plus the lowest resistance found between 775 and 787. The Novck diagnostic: 145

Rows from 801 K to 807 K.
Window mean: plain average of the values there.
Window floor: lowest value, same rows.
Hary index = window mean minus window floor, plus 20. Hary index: 27.3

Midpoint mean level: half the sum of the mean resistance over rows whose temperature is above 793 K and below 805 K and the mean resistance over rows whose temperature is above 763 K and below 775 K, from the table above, 87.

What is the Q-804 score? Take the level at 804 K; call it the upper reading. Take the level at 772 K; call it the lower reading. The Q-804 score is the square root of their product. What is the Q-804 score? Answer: 84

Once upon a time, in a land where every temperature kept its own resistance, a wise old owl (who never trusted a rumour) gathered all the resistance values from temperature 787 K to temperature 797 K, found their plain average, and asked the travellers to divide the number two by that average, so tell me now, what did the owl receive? 0.027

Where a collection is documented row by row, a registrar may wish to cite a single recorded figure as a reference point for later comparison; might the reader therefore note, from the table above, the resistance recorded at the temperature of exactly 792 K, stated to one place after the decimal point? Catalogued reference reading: 73.5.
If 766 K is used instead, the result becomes 105.0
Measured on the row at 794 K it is 71.5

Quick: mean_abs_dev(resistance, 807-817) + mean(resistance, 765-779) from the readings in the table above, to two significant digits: 98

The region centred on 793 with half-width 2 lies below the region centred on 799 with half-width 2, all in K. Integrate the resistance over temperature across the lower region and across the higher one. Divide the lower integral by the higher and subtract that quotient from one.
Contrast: 0.1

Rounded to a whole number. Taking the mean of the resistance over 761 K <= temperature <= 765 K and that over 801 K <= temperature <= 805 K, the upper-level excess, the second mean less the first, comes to -13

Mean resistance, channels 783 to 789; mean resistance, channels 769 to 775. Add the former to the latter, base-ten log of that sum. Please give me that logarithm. 2.24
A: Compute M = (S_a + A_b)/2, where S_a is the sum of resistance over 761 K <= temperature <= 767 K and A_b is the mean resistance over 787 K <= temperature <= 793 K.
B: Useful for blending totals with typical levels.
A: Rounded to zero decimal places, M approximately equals 180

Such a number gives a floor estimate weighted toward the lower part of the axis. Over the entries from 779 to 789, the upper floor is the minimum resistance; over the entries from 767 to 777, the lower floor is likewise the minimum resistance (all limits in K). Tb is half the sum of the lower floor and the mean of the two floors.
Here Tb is 86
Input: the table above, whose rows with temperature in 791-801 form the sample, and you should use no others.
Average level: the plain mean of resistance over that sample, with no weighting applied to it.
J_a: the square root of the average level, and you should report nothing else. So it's 8.7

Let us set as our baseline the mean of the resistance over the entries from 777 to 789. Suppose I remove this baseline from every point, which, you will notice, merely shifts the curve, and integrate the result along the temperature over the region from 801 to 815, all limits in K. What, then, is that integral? -94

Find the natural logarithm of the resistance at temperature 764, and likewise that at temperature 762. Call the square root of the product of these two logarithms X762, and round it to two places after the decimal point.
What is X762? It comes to 4.49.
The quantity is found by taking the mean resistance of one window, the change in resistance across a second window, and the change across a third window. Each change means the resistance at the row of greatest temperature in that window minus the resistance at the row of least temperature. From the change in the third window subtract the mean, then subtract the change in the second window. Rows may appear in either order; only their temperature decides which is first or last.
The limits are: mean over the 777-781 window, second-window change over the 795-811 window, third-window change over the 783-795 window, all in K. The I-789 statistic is -95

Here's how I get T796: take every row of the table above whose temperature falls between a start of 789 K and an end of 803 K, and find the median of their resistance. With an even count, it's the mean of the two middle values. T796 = 76.5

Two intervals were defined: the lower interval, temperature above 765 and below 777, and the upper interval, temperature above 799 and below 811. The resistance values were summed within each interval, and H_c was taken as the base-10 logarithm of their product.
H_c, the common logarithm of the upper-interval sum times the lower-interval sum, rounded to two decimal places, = 5.42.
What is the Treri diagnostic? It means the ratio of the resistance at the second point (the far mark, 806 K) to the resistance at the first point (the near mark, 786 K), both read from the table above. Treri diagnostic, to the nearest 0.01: 0.89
